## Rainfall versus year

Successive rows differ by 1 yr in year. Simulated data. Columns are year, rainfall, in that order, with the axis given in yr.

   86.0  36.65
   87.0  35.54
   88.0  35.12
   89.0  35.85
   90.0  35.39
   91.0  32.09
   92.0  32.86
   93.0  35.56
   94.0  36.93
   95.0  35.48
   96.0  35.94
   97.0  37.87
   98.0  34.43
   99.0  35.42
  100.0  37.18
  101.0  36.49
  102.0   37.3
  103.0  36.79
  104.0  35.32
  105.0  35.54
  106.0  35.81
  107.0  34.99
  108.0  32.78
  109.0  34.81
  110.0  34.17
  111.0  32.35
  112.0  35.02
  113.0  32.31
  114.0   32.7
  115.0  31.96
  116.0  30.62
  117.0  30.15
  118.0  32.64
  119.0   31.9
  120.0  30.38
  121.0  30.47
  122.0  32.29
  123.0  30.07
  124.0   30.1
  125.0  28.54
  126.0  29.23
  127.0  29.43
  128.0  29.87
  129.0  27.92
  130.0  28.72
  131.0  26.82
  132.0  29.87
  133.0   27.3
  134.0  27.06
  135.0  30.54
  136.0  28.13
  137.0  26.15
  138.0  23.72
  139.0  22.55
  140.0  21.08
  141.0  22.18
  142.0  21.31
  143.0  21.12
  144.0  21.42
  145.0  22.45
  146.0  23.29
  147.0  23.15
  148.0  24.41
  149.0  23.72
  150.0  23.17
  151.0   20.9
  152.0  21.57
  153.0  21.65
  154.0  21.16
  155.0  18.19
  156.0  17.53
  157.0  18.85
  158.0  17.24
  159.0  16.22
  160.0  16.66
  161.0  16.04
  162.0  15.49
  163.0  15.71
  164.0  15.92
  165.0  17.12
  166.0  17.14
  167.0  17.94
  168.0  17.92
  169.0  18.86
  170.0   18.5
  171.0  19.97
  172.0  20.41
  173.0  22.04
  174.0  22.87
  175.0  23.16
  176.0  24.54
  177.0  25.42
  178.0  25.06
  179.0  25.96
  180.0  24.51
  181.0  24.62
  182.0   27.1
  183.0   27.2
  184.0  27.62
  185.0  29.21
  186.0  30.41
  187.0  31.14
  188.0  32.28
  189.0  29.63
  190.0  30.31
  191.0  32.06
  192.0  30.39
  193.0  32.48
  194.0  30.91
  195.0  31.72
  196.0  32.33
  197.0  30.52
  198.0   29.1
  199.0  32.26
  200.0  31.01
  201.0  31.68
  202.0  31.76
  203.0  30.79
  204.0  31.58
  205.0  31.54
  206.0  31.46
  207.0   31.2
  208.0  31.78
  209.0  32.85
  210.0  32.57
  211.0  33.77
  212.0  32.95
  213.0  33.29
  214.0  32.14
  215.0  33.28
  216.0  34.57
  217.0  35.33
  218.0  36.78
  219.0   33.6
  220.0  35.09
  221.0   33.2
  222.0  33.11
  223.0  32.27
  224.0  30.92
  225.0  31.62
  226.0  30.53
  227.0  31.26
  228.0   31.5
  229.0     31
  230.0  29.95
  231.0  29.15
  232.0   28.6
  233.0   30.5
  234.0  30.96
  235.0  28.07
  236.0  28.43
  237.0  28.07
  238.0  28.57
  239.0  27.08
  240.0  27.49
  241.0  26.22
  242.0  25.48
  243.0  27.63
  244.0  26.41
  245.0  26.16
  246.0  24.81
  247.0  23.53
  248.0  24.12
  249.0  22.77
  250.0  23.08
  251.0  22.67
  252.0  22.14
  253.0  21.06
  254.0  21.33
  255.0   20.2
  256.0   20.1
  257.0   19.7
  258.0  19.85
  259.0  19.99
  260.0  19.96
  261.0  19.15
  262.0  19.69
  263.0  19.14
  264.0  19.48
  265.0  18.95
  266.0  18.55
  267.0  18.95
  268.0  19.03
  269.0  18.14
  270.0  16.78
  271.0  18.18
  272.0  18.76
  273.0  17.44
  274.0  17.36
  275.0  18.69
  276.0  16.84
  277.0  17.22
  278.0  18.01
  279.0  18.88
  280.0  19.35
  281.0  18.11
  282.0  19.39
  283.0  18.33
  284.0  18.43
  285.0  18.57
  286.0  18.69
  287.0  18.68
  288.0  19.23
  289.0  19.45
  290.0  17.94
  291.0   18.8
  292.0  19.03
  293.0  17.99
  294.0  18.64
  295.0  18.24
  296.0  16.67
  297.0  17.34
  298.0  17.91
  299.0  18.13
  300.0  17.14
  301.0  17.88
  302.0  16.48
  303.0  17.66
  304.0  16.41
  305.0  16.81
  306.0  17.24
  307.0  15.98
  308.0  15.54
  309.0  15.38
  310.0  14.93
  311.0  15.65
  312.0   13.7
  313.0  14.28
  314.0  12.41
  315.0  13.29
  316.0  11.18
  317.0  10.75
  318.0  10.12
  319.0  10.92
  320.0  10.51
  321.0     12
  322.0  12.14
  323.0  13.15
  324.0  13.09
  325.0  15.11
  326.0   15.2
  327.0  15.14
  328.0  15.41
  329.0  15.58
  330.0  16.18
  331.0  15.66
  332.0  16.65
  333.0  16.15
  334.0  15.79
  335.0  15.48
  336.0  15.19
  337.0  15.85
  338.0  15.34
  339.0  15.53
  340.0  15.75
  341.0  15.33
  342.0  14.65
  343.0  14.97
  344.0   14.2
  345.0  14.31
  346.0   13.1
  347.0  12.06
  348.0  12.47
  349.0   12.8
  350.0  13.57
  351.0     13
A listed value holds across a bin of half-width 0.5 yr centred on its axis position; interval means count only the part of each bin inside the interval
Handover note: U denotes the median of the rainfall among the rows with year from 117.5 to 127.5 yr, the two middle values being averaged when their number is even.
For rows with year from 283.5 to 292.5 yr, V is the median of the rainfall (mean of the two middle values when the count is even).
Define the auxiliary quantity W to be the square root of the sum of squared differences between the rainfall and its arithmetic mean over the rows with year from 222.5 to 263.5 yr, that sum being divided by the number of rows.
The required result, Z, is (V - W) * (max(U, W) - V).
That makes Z 166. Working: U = 30.2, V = 19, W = 4.28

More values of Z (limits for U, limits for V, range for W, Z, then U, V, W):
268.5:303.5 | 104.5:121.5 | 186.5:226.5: -451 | 18.1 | 33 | 1.54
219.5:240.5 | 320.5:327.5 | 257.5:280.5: 212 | 30.5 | 13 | 0.95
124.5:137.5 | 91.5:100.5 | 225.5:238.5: -241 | 28.5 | 36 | 1.24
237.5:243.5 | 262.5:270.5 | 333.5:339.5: 156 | 27.3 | 19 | 0.23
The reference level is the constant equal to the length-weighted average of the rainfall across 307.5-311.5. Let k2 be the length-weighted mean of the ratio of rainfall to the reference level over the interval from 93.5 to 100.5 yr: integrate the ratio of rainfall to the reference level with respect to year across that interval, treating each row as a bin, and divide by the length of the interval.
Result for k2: 2.4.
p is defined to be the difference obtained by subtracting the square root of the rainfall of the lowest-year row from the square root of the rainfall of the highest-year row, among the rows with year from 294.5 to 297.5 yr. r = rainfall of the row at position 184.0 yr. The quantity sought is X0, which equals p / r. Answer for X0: -0.004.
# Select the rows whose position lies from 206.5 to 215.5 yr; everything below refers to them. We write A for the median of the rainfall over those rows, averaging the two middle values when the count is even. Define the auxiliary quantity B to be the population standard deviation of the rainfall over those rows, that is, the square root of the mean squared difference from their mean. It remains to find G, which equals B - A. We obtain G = -32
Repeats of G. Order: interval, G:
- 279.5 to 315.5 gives -16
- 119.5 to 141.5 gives -26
